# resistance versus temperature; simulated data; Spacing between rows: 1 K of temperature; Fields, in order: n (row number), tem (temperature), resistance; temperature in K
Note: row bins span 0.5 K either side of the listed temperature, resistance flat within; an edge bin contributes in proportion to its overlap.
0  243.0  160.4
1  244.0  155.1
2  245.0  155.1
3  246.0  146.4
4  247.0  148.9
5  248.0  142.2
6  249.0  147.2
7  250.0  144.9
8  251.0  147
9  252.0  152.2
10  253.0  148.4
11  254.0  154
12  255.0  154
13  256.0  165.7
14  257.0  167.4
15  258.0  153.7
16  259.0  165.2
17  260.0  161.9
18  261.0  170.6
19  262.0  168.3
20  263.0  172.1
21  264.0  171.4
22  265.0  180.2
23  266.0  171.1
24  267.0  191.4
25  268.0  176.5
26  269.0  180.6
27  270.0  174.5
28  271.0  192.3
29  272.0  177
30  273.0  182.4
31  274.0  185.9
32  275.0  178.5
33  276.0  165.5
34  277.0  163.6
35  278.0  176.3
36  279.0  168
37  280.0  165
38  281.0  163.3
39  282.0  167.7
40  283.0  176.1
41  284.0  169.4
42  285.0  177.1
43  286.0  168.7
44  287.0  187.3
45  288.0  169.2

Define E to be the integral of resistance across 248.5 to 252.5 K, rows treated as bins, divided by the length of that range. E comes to 148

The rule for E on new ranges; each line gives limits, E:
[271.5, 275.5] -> 181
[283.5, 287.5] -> 176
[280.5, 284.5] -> 169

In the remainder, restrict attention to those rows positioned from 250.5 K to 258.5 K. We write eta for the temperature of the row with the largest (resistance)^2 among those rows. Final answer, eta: 257.0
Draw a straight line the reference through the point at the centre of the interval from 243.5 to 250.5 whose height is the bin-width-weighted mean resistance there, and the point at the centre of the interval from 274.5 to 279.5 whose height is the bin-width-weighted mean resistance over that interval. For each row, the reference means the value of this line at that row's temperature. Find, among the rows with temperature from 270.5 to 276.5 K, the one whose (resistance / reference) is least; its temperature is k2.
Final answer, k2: 276.0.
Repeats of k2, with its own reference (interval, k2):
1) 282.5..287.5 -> 286.0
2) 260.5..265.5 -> 262.0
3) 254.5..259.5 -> 258.0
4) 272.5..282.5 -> 281.0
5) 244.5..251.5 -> 248.0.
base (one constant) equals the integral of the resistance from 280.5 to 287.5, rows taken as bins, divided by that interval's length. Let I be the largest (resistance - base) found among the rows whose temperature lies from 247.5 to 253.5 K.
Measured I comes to -21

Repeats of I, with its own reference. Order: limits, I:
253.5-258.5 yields -5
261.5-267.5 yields 19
